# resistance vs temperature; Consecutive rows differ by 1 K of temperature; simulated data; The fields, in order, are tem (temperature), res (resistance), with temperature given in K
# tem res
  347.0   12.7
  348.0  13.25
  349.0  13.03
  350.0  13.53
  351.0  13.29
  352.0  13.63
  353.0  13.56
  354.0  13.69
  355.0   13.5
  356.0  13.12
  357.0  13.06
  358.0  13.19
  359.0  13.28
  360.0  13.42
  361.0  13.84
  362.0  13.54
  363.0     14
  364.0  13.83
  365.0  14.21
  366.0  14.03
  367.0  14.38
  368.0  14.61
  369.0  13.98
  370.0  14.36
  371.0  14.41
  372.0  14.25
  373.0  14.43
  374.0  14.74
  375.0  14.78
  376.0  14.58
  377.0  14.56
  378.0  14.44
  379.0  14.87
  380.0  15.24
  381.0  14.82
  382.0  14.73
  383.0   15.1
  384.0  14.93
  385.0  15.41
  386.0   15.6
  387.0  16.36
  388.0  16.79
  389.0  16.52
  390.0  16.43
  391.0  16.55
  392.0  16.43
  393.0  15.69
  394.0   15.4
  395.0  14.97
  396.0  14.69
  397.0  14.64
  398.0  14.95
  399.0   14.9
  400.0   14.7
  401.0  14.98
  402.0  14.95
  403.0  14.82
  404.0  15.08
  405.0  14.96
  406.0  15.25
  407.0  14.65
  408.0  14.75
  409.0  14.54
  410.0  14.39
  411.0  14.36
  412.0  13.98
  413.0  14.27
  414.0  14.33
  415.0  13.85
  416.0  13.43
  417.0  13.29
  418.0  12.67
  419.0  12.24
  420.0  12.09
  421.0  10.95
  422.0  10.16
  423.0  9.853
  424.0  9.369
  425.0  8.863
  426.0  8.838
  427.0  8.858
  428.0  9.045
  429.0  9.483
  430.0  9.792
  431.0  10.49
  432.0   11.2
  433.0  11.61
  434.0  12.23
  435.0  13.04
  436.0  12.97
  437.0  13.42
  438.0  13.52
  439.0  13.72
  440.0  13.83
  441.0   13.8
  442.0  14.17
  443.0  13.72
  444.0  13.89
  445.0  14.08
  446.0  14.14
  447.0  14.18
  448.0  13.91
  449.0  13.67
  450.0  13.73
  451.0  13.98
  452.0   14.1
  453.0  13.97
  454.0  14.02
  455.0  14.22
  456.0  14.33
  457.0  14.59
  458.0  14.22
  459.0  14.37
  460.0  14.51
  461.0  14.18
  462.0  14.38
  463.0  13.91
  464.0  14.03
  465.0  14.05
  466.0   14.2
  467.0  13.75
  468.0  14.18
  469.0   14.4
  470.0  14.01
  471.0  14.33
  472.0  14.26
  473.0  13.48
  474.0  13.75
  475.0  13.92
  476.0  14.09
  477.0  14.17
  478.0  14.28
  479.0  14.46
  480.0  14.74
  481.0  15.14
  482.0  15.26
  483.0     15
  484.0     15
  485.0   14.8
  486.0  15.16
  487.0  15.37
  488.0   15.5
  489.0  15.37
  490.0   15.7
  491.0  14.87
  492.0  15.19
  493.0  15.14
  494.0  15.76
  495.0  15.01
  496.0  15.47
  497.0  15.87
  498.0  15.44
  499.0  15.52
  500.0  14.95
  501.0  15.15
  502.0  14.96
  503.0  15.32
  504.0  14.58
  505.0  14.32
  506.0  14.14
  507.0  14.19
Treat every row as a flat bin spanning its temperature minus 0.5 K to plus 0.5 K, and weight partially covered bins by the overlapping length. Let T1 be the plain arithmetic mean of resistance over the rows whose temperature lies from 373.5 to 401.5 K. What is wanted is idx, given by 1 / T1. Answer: 0.065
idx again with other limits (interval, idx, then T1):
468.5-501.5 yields 0.067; 14.9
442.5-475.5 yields 0.071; 14.1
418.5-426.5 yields 0.097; 10.3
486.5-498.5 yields 0.065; 15.4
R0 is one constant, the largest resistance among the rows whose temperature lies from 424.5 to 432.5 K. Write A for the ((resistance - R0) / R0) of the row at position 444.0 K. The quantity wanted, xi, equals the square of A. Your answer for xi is 0.058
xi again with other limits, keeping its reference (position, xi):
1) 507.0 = 0.071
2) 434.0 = 0.008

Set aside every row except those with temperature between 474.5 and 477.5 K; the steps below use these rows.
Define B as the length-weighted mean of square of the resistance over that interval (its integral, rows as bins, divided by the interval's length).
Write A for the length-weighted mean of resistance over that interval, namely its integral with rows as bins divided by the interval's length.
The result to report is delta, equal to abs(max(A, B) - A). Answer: 184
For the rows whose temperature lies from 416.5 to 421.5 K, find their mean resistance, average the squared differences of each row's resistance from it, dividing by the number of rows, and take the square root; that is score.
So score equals 0.77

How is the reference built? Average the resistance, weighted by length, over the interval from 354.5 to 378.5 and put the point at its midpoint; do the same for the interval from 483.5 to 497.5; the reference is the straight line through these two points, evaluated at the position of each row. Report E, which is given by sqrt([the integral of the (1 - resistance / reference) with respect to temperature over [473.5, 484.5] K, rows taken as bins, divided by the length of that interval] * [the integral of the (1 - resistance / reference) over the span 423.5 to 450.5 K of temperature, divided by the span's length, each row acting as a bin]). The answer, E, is 0.09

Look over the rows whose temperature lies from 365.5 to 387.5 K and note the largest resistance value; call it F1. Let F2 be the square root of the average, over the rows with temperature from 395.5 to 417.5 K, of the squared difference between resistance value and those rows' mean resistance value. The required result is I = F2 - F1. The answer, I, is -15.9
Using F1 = 16.36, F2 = 0.50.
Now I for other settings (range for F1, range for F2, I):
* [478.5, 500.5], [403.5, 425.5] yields -13.9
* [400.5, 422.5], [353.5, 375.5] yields -14.7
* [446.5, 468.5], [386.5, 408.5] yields -13.9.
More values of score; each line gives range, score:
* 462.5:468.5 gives 0.15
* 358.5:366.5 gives 0.30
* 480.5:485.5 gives 0.15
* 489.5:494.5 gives 0.34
